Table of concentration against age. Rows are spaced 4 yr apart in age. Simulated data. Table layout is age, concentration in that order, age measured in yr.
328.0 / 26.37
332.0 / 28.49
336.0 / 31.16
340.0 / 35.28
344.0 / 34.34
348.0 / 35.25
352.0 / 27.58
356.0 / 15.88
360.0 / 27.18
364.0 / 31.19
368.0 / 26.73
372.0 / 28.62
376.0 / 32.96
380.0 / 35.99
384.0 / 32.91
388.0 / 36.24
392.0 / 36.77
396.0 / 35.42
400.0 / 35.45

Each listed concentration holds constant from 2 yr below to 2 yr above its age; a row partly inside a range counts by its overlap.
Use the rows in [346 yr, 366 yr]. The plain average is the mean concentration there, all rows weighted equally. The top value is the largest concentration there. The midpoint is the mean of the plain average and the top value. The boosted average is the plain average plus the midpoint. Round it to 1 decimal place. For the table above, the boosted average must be 58.7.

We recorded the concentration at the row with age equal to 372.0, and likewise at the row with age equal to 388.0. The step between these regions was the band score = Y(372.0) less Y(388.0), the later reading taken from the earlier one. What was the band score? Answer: -8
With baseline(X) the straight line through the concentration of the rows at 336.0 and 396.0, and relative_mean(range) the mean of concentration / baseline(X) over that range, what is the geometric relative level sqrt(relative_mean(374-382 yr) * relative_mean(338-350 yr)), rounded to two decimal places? 1.05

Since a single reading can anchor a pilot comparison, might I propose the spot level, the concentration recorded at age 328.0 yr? 26.37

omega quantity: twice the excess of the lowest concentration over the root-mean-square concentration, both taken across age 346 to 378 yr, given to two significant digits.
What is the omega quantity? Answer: -26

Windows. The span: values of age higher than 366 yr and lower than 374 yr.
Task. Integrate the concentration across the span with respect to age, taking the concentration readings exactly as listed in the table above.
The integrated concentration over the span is 221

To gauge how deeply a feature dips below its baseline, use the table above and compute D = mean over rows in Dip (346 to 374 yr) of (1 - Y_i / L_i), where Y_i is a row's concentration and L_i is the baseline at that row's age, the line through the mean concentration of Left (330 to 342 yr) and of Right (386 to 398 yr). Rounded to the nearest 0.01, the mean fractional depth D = 0.18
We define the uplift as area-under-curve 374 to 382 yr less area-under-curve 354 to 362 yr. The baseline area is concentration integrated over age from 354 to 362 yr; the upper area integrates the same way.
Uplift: 104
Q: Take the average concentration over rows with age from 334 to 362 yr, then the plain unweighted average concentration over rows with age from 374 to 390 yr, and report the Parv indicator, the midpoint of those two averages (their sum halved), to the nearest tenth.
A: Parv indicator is 32.0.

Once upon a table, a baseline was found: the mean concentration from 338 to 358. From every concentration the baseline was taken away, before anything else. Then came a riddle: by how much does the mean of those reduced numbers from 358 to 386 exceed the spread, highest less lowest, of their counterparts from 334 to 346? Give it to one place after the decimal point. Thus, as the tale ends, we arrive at -3.0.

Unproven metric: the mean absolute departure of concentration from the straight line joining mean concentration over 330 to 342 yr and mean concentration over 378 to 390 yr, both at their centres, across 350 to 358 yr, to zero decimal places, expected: 11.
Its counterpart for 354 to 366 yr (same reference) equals 9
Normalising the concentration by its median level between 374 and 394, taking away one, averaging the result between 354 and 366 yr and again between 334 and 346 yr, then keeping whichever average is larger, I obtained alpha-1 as -0.067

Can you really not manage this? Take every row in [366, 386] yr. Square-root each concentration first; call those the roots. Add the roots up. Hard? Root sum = 28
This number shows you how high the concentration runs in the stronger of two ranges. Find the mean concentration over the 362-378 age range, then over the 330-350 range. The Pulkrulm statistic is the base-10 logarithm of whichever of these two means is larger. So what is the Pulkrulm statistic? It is 1.517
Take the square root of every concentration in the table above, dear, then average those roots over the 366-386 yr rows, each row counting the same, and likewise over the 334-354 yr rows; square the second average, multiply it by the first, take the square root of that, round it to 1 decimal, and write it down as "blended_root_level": 13.5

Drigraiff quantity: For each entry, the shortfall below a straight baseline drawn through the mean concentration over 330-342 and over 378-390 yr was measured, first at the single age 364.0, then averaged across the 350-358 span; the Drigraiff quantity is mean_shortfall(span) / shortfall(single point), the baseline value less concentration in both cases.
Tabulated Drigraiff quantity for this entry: 4.6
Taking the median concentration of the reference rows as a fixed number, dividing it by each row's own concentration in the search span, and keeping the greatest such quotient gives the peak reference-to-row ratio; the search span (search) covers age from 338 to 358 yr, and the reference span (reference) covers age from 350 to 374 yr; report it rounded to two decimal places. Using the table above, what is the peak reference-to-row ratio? 1.72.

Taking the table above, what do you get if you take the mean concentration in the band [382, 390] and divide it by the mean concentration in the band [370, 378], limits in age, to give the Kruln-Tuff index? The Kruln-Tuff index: 1.12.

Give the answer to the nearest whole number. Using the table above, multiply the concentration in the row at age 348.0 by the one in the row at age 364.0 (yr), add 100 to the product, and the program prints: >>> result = 1199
